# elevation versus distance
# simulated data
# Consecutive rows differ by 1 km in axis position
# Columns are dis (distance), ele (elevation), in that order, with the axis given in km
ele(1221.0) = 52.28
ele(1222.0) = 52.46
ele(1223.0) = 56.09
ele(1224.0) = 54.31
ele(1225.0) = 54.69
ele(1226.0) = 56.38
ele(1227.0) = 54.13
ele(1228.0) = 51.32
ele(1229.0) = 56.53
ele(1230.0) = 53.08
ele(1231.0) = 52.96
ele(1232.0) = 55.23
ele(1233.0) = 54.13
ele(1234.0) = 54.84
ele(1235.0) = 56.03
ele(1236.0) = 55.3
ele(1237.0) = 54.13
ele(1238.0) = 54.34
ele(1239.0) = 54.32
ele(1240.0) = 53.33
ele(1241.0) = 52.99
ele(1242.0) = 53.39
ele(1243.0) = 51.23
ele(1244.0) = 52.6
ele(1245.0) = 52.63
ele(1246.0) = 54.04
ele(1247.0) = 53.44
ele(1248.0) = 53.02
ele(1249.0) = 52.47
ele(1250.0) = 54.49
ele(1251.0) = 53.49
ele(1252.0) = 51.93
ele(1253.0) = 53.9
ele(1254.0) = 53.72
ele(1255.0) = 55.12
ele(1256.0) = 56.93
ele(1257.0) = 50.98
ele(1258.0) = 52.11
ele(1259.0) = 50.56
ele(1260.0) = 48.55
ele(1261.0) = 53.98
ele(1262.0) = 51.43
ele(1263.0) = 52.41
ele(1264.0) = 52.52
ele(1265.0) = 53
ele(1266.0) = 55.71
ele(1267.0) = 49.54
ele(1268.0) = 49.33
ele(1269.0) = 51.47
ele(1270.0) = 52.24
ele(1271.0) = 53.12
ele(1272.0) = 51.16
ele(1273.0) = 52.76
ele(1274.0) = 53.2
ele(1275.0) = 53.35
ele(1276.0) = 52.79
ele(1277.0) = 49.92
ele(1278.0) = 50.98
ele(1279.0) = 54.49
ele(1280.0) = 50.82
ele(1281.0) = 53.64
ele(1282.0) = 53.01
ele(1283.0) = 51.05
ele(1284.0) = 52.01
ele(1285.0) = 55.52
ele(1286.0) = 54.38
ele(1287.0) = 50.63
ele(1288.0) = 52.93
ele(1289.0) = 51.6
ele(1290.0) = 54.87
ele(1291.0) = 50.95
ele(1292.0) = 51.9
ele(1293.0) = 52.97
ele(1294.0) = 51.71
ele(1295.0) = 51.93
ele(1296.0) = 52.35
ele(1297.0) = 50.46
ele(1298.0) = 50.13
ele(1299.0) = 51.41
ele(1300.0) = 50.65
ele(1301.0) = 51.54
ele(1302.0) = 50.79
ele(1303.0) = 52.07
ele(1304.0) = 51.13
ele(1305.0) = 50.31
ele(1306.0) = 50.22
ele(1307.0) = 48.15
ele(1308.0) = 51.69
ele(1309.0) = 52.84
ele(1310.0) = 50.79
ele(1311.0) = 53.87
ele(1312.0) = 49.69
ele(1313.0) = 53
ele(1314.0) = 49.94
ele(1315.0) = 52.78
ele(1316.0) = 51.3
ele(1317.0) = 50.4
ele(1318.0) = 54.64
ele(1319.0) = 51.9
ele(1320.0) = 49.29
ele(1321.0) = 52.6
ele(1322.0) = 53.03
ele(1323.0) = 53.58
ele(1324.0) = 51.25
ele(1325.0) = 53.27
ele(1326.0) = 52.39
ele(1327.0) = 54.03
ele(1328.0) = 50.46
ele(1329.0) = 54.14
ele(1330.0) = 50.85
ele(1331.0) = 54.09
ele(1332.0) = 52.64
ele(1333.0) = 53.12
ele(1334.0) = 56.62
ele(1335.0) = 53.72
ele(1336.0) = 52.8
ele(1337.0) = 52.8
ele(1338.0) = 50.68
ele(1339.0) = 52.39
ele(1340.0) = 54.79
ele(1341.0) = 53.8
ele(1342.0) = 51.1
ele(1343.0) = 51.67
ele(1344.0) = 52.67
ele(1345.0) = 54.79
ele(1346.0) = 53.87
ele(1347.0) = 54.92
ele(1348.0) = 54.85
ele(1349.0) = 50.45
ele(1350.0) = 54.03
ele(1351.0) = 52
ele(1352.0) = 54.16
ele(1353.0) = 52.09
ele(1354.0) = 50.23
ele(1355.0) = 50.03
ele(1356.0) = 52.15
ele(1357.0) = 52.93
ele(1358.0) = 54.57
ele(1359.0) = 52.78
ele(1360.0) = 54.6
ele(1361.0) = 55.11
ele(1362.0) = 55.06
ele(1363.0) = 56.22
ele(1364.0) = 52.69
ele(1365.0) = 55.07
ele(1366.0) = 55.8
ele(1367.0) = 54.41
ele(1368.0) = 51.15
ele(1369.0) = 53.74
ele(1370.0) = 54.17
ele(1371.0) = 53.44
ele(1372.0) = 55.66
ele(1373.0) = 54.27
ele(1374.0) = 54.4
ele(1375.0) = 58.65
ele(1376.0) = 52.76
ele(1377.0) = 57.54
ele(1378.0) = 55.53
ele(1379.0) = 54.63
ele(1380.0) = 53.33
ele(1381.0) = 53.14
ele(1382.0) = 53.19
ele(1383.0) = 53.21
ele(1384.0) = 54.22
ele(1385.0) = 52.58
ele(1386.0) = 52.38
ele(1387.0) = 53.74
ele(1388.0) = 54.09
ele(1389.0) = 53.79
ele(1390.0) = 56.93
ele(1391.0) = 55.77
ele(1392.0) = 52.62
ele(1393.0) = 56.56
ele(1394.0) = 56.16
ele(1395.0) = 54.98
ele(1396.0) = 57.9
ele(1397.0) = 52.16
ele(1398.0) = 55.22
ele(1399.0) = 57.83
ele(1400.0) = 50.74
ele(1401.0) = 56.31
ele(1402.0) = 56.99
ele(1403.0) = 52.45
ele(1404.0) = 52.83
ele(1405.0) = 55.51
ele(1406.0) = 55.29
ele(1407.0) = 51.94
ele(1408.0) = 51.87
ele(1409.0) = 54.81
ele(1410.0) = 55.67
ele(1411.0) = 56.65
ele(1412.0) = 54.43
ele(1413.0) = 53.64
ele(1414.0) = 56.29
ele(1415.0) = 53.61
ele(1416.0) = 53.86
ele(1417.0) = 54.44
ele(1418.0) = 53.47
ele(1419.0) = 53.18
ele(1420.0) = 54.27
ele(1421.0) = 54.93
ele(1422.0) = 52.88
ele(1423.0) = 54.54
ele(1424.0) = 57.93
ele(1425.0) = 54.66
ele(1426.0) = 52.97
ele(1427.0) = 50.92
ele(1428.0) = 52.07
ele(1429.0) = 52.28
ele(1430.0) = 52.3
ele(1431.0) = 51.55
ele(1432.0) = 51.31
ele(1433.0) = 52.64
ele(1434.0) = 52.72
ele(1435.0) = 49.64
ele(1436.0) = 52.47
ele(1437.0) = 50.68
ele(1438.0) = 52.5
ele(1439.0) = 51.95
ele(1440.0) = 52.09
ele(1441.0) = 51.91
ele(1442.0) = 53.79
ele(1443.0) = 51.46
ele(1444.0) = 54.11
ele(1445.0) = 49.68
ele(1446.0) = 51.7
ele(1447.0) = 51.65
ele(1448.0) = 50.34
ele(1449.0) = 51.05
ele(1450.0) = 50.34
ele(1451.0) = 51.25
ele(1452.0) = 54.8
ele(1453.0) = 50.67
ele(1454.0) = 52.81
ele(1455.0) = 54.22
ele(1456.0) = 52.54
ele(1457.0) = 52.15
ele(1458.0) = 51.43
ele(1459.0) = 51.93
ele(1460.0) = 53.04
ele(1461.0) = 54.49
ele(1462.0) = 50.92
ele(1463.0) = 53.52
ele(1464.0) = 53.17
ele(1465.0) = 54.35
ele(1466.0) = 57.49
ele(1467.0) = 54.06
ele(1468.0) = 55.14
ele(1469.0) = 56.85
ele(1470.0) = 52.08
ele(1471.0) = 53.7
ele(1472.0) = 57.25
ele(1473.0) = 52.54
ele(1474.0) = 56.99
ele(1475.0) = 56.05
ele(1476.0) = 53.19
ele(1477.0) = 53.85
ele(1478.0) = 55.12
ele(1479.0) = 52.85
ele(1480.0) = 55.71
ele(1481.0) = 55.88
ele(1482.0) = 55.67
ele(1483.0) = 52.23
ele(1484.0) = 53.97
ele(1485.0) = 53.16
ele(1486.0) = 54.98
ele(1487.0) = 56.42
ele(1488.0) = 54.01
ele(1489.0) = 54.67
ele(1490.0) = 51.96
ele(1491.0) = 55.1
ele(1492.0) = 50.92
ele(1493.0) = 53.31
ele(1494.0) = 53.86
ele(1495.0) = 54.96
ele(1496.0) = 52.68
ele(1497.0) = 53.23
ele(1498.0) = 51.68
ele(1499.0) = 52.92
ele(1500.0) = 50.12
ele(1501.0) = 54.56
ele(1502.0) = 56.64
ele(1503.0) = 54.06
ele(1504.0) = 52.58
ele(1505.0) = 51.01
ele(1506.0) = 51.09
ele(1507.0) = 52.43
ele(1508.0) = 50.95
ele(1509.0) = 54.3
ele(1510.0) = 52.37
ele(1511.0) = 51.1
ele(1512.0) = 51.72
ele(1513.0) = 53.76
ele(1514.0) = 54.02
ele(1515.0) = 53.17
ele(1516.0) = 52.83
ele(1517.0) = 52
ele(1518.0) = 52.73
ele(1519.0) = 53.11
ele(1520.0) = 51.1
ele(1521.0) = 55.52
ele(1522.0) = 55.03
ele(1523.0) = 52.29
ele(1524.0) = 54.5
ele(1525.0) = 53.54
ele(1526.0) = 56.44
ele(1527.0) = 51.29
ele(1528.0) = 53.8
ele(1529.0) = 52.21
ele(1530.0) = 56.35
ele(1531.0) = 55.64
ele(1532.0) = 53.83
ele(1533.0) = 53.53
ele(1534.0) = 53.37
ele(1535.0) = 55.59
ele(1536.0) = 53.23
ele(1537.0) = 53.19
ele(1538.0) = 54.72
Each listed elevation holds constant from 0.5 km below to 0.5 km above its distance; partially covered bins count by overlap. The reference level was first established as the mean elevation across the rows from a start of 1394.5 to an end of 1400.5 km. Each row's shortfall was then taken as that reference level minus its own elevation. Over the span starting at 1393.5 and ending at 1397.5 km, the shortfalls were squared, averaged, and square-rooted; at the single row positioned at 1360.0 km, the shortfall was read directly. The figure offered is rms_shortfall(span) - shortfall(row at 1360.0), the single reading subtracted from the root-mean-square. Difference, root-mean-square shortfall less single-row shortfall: 1.9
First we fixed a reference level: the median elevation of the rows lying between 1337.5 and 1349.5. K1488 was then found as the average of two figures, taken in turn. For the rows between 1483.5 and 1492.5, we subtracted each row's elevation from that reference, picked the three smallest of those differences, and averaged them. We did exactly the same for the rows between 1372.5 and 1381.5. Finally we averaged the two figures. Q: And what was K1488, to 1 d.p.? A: -3.1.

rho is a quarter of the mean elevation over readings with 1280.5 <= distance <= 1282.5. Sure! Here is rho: 13.33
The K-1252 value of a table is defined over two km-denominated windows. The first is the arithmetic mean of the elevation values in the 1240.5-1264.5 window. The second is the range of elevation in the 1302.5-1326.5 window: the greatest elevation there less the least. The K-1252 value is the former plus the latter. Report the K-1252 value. 59.3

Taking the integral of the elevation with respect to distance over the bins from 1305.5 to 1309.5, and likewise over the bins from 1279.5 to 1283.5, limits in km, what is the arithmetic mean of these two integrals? 206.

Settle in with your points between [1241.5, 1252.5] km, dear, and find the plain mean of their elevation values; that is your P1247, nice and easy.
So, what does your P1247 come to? 53.0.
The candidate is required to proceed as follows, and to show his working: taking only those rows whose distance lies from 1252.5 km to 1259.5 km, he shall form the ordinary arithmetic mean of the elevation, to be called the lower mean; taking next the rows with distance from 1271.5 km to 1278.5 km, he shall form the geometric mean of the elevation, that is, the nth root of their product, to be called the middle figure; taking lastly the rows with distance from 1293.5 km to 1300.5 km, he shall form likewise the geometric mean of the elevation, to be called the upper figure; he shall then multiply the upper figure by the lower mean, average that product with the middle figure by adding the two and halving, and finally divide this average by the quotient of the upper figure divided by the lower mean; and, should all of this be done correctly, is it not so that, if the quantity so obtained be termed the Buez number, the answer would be 1449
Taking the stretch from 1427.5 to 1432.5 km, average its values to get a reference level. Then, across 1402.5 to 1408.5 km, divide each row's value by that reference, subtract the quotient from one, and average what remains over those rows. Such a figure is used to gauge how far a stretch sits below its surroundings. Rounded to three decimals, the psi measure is -0.027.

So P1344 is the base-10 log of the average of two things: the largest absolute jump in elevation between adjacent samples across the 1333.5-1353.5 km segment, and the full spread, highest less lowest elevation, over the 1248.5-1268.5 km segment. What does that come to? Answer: 0.81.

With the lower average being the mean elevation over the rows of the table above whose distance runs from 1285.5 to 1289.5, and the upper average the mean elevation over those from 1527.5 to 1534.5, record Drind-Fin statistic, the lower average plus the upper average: 106.5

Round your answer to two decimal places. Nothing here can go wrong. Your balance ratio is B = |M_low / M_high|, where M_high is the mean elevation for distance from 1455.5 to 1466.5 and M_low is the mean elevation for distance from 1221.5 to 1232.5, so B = 1.02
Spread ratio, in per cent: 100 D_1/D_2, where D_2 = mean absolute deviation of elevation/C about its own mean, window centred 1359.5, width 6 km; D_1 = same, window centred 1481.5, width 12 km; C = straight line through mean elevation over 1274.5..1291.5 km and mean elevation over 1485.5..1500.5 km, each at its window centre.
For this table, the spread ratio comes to 137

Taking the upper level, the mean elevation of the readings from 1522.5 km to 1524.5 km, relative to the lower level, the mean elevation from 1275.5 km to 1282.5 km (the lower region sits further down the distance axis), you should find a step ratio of 1.02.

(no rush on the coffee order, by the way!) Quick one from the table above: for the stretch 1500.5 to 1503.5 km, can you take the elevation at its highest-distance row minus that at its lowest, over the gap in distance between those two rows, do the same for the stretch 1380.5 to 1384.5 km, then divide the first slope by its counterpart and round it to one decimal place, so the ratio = -0.7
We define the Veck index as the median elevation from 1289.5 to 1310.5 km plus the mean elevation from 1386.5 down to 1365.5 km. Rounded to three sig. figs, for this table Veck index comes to 106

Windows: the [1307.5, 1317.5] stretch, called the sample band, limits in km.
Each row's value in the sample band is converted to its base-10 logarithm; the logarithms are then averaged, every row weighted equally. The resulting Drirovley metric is 1.71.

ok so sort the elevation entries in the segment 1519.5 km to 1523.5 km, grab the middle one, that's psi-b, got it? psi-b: 53.7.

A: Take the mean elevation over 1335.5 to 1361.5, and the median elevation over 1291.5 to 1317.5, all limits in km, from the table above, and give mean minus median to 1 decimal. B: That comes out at 1.6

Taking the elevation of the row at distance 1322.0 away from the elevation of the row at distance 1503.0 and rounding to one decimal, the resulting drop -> 1.0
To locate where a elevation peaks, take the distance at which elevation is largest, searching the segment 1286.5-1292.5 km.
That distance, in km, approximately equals 1290.0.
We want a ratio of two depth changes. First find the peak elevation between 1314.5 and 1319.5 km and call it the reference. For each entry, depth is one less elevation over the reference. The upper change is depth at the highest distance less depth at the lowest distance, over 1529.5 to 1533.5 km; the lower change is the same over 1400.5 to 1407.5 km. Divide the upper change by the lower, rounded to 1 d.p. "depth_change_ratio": 0.6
